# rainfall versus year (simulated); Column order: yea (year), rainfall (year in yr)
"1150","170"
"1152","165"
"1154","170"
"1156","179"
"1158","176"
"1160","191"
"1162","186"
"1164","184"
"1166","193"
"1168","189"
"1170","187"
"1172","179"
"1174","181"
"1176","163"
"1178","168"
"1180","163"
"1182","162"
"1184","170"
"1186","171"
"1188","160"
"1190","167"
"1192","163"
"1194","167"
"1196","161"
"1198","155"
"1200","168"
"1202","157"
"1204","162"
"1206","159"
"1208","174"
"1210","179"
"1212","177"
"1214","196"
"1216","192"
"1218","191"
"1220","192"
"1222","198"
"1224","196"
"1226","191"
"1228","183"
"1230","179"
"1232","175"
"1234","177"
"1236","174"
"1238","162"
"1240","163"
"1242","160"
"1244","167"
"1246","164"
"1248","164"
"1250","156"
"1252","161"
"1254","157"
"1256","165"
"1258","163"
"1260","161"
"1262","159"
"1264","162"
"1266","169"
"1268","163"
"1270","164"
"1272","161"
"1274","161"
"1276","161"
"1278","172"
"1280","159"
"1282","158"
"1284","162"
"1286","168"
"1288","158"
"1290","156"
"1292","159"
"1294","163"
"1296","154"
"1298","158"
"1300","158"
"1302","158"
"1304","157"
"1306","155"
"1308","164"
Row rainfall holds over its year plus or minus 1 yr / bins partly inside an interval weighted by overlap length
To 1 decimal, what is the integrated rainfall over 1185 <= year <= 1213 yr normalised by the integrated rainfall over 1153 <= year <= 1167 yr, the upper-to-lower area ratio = 1.8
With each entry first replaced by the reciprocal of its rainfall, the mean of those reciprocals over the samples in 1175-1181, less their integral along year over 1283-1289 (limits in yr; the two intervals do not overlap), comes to -0.0308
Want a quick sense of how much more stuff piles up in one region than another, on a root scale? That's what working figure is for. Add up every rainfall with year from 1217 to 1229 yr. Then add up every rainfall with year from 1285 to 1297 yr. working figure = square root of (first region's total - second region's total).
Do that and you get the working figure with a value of 14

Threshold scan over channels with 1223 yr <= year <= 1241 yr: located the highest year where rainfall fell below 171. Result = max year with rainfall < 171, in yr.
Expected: 1240 yr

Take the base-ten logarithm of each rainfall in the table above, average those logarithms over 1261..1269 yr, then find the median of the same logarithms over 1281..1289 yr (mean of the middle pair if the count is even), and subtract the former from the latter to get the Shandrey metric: -0.009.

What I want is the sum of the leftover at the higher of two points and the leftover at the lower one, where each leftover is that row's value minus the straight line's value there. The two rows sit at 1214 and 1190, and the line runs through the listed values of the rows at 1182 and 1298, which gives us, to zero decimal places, 40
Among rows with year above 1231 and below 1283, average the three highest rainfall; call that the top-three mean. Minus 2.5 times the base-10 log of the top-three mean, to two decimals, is -5.61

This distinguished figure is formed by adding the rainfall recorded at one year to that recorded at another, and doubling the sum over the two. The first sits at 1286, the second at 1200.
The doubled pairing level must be 672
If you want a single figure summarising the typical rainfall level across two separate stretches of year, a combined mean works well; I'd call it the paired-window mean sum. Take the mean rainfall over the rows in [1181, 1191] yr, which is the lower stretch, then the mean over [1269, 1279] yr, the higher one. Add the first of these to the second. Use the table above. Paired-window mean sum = 330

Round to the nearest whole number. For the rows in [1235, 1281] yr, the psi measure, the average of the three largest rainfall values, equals 172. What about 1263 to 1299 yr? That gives 170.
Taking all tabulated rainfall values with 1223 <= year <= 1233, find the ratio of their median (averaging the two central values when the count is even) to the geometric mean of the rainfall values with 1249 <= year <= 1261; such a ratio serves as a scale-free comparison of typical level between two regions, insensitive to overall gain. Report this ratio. 1.14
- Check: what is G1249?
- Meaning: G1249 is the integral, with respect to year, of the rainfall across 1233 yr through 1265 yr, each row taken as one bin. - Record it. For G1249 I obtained 5230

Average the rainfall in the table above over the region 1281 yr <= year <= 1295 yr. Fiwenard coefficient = 161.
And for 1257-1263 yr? 161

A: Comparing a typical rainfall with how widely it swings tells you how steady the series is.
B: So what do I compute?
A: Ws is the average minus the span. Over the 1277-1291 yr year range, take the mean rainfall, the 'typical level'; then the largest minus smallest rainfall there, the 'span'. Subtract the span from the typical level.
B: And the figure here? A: 146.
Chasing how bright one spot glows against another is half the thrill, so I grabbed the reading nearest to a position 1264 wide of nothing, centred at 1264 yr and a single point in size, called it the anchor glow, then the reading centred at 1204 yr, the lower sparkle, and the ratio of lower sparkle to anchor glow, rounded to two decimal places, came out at 1.00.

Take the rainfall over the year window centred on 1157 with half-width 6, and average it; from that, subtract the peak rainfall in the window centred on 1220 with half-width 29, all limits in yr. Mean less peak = -20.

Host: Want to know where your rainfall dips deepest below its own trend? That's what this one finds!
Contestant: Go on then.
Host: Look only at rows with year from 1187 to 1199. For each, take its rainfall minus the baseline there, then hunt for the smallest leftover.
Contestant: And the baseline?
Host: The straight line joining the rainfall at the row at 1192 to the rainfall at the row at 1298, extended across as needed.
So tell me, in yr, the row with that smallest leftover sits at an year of 1198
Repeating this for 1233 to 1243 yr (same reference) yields 1242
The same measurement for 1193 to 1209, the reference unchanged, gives 1198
